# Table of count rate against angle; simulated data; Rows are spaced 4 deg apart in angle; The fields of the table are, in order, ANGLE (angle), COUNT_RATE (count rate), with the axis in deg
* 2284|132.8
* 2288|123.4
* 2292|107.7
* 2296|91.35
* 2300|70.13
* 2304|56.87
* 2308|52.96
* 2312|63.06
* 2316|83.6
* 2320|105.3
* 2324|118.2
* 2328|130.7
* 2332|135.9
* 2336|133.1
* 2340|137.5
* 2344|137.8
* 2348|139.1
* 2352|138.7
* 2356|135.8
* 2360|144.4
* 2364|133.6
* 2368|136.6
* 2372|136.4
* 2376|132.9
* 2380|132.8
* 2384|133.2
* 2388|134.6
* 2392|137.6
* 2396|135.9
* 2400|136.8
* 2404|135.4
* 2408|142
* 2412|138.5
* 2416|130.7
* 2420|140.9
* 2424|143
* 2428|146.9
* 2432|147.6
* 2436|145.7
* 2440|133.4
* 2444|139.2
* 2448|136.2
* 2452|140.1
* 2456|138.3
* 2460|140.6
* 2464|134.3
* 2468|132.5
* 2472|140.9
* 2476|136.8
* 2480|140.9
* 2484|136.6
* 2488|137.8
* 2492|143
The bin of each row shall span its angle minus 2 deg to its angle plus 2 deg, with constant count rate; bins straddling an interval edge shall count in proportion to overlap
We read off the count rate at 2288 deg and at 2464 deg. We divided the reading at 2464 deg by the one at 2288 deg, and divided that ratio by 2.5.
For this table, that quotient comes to 0.44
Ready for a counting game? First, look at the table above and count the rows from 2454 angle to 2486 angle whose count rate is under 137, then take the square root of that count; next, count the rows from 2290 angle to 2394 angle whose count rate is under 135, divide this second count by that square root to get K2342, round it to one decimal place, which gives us 8.0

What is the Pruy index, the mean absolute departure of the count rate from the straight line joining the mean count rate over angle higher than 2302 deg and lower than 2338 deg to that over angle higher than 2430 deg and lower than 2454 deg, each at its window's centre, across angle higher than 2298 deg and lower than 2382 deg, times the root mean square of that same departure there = 692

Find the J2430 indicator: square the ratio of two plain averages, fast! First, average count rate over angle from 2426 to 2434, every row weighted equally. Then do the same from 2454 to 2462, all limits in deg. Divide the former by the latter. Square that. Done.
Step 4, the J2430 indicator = 1.11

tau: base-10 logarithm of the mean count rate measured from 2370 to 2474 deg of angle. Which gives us 2.14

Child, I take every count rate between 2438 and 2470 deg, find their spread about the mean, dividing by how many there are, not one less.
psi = 3.0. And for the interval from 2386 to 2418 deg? 3.0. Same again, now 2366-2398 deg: 1.8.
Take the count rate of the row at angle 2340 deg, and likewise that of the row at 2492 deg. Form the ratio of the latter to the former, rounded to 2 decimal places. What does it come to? 1.04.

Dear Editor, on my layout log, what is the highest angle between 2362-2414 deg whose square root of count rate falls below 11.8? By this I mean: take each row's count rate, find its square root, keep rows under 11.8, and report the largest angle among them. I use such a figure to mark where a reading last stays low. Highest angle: 2412 deg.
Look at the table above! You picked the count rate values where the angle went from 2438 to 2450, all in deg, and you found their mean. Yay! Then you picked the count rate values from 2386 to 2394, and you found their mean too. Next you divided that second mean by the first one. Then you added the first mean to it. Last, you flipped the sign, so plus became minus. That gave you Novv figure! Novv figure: -137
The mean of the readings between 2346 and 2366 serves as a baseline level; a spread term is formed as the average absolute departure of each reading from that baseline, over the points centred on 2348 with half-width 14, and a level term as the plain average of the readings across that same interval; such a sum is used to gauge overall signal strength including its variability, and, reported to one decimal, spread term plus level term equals 140.4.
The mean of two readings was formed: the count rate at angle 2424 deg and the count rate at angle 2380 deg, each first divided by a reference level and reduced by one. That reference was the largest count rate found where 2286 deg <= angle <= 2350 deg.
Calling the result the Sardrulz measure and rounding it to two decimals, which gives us -0.01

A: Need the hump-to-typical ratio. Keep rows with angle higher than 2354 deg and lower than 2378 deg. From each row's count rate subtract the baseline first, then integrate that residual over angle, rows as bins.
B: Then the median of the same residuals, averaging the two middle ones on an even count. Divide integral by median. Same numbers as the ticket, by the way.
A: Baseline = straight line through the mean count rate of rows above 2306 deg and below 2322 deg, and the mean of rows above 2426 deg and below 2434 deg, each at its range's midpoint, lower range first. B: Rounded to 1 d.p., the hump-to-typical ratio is 25.3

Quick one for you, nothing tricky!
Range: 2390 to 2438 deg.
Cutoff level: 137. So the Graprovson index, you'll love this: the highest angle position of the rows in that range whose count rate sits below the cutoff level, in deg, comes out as 2416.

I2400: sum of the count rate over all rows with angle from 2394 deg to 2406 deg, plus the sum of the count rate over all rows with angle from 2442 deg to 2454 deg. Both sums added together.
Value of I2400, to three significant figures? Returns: 824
